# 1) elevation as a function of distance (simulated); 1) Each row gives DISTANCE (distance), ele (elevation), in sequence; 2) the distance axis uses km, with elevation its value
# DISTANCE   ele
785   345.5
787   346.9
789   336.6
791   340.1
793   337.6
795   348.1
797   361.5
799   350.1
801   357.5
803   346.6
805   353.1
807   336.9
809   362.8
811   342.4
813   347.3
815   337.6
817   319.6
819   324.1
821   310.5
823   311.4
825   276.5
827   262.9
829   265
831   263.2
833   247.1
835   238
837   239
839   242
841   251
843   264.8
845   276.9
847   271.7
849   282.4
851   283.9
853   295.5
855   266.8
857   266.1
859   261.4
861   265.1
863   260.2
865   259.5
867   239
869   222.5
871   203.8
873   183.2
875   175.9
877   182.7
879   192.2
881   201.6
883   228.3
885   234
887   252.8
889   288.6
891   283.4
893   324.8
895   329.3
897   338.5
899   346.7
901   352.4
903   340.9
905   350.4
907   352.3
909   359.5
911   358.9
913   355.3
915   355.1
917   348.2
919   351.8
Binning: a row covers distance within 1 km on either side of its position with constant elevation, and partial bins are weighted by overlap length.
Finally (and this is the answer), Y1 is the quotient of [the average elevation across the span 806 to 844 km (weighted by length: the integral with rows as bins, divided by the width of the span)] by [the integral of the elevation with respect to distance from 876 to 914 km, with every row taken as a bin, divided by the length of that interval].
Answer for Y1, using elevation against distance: 0.98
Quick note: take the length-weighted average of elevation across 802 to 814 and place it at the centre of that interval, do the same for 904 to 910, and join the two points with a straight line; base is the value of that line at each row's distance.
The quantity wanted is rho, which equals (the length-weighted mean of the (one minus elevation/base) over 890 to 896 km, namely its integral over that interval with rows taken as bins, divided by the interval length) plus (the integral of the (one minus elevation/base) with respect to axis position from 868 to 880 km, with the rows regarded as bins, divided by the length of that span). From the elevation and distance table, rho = 0.6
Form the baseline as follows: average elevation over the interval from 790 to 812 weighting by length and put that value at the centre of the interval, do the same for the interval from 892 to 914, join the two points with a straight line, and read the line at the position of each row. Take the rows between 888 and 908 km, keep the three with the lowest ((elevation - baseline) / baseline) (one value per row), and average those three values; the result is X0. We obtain -0.1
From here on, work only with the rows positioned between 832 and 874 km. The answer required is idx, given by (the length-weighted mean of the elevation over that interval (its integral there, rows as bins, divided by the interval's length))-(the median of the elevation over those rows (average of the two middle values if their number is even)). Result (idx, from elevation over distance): -7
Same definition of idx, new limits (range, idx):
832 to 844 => 2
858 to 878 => -5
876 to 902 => -10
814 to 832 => -14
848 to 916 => 5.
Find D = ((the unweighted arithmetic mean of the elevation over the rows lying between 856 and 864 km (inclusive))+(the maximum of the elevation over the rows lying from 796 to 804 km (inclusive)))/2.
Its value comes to 312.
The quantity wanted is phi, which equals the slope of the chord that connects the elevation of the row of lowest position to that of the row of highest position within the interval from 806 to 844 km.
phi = -2.0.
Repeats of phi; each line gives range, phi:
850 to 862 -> -1.9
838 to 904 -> 1.5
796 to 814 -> -0.9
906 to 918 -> -0.4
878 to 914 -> 4.8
